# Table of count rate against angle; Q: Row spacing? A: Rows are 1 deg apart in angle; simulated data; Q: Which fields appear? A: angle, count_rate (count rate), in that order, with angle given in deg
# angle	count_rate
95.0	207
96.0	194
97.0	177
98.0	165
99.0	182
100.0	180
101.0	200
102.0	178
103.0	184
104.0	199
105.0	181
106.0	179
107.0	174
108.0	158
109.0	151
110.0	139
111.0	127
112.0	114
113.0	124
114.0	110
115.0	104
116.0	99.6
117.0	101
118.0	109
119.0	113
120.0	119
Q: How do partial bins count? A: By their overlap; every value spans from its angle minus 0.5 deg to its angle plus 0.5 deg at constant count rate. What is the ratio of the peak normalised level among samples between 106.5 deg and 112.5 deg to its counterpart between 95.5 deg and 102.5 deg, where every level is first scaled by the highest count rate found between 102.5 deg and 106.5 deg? 0.87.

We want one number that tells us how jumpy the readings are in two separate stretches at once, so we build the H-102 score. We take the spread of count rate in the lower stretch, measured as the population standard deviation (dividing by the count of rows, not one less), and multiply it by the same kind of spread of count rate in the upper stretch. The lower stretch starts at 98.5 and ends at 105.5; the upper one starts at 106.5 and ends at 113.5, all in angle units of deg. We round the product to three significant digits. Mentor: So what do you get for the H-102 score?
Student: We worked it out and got 167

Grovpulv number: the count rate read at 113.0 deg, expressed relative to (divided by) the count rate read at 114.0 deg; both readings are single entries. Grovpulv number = 1.13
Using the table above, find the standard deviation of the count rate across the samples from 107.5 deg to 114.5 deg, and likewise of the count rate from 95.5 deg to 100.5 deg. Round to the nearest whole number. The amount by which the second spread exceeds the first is -8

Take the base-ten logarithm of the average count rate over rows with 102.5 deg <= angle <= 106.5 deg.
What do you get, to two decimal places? 2.27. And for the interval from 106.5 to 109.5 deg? 2.21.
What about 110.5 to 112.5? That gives 2.08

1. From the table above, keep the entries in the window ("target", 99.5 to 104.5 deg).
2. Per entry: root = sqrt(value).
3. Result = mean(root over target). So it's 13.7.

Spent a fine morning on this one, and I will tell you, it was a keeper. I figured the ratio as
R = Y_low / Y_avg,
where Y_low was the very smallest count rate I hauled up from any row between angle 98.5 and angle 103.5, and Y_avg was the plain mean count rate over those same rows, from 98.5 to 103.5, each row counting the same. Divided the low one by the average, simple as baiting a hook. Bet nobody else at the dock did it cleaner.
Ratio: 0.96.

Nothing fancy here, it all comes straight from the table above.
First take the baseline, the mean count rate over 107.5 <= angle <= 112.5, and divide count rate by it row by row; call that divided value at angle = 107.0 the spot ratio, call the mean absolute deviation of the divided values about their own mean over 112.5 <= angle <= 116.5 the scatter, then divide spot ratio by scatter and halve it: 11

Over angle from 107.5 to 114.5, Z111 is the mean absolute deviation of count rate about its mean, 15.0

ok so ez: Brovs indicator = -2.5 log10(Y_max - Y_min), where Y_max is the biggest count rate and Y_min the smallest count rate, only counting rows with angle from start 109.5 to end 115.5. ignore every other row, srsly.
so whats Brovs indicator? -3.86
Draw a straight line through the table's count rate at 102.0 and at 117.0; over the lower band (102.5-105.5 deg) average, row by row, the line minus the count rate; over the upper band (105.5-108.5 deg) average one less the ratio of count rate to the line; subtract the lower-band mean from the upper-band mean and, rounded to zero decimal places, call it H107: 20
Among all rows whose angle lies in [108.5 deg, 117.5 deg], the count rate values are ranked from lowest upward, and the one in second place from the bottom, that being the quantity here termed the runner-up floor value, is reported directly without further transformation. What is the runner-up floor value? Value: 101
